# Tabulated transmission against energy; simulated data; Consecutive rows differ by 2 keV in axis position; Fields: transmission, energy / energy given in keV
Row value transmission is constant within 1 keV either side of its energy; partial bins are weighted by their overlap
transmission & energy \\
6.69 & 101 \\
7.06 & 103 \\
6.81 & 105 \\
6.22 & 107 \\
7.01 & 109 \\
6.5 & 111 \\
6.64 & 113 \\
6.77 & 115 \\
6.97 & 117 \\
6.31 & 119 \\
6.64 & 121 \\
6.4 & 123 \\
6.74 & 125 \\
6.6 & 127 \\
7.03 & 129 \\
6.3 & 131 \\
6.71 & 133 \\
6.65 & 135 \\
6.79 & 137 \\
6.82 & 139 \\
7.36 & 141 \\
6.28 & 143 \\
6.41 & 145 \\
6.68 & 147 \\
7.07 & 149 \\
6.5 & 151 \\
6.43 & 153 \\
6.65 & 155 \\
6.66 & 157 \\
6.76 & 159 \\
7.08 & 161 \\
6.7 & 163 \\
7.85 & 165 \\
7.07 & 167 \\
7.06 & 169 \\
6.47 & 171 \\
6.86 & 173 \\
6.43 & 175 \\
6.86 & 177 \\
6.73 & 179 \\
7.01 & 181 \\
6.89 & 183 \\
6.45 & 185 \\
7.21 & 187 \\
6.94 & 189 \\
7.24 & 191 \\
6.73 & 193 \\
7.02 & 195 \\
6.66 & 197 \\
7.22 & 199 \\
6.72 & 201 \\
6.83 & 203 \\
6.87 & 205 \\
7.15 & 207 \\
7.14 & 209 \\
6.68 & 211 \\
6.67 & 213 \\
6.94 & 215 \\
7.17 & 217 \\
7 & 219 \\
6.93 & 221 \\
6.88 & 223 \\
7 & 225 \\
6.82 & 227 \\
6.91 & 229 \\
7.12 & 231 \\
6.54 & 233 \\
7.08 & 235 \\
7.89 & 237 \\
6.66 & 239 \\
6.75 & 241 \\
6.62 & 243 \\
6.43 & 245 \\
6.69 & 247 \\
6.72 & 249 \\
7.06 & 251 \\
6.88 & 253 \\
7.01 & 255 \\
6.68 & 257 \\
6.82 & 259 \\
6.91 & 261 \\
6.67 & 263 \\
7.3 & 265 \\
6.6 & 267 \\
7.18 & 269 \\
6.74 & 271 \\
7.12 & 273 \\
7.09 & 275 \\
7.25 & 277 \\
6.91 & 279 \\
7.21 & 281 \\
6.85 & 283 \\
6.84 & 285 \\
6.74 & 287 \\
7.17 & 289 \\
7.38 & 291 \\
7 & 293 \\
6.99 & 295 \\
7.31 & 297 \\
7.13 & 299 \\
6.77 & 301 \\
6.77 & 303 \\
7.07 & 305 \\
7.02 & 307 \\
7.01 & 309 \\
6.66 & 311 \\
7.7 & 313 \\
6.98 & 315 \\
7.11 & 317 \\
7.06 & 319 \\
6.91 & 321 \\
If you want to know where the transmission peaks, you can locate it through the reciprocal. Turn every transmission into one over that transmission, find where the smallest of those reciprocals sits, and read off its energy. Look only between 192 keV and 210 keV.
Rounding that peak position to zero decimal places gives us 199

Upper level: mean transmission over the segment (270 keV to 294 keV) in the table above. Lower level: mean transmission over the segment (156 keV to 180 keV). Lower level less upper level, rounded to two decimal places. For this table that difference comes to -0.15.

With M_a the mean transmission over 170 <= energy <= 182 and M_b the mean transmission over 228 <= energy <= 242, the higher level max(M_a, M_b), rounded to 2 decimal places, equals 6.99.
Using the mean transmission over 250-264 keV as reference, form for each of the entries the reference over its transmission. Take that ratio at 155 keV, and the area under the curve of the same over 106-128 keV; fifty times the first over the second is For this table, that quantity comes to 2.3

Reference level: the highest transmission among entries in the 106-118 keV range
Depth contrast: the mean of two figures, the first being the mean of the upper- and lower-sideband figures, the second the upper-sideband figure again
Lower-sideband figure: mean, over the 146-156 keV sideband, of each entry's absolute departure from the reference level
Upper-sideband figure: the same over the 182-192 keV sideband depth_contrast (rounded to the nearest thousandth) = 0.269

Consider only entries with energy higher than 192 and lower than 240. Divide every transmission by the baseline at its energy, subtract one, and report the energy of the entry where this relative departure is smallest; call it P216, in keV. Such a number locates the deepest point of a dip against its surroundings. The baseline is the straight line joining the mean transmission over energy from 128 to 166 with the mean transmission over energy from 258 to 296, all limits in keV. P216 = 233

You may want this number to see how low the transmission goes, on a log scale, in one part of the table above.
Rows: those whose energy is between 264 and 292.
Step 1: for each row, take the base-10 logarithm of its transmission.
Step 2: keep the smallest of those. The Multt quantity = 0.820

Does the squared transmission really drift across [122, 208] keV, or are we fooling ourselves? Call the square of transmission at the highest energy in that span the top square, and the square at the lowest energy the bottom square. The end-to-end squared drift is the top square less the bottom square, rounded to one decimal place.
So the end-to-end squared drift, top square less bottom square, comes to 10.2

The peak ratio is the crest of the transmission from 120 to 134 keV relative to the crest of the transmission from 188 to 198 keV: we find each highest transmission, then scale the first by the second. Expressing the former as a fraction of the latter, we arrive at 0.97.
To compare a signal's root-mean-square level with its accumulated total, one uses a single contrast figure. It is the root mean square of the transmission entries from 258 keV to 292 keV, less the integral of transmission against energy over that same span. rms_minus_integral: -231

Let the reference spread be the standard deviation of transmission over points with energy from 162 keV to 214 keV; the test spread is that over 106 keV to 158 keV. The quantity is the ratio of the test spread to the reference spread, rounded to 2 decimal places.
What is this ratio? 0.91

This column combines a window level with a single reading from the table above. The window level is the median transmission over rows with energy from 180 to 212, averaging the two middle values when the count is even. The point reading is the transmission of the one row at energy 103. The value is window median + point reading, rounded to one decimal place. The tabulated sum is 14.0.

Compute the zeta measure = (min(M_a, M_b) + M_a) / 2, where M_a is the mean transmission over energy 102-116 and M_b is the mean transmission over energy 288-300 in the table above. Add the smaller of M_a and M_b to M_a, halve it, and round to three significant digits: 6.72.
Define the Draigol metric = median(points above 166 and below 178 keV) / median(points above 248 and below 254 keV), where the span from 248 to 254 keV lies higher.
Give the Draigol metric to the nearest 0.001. 0.997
